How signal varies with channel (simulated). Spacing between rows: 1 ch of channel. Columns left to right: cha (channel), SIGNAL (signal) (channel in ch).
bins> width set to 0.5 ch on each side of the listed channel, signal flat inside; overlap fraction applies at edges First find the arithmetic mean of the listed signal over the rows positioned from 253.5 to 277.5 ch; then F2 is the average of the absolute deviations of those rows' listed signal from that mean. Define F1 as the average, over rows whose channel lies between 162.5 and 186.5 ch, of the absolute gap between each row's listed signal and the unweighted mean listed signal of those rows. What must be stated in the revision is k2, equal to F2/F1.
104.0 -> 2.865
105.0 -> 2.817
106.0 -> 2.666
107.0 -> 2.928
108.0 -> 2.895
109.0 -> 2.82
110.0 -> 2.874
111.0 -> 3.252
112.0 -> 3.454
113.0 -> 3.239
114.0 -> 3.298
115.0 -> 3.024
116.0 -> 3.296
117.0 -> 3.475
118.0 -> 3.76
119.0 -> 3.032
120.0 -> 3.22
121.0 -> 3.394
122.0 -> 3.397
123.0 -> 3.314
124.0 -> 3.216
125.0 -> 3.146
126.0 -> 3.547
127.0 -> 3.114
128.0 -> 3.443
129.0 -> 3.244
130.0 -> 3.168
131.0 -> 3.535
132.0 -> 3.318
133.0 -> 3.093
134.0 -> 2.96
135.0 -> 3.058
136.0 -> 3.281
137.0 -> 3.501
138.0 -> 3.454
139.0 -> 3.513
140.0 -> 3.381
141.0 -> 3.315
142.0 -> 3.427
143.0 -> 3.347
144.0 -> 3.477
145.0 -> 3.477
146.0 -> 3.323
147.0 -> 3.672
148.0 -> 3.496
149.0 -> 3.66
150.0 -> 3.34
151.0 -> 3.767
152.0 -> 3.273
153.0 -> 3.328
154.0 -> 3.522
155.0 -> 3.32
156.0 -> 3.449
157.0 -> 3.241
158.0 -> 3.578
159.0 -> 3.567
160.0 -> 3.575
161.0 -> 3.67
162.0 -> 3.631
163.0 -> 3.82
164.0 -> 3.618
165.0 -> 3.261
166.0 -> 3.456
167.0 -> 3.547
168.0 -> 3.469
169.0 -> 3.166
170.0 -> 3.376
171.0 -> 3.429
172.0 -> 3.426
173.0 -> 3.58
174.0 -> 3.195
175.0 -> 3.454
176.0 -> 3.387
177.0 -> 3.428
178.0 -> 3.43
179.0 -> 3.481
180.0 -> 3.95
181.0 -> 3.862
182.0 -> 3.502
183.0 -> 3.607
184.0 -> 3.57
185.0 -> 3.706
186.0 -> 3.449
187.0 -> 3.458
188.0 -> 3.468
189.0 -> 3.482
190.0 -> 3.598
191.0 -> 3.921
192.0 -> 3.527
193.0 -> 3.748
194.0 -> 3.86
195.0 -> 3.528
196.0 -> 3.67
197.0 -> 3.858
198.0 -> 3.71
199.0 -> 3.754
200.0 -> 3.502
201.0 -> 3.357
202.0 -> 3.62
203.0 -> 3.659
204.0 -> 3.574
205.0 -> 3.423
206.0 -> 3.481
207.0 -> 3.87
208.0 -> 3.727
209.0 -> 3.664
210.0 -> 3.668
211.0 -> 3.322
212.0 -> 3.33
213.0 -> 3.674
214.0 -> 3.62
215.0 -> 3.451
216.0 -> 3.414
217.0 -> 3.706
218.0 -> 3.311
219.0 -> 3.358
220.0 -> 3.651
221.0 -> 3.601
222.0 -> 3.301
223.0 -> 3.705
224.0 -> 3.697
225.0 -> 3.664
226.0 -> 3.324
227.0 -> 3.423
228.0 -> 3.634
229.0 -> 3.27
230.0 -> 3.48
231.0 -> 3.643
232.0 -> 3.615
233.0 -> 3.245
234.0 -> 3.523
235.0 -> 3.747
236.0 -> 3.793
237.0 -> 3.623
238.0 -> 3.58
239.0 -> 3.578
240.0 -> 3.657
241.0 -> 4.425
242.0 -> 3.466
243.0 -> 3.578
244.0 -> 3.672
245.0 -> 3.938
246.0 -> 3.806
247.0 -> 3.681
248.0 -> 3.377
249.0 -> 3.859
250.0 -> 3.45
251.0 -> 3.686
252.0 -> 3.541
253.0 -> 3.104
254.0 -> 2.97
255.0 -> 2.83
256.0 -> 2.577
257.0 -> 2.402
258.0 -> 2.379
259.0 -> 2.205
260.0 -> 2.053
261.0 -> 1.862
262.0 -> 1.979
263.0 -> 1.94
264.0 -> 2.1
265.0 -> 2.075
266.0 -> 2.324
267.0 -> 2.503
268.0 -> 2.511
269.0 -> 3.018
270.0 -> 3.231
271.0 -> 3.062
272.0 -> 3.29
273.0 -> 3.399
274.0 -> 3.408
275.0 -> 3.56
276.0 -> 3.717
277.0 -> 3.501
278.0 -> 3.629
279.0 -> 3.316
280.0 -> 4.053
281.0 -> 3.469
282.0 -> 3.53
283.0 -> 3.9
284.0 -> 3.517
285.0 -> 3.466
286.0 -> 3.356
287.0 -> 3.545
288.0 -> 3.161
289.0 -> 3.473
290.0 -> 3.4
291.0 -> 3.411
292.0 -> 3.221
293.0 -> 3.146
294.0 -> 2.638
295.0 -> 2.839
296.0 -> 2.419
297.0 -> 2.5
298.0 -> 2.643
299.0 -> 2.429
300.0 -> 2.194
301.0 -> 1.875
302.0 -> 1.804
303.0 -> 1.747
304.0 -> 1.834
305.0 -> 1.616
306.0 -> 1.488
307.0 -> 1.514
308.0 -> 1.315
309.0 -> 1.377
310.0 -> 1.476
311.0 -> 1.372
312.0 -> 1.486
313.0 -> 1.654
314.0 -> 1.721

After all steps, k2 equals 3.7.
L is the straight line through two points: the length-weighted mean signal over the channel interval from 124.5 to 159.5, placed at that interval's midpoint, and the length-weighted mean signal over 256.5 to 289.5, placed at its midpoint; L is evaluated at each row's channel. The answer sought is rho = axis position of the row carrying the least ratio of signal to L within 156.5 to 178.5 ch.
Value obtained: 169.0 ch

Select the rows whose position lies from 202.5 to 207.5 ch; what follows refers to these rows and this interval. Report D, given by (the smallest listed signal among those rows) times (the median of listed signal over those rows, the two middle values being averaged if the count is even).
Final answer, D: 12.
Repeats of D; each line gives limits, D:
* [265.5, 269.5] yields 6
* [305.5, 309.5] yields 2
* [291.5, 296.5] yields 7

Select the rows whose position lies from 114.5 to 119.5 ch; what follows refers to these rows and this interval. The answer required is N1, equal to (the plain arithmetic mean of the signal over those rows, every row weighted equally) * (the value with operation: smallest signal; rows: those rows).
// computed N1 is 10.0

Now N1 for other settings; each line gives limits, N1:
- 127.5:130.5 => 10.4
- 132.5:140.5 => 9.7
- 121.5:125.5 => 10.3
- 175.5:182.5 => 12.1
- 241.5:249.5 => 12.4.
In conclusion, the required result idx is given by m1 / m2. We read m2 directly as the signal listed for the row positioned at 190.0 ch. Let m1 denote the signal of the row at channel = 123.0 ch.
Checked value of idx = 0.92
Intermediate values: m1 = 3.314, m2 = 3.598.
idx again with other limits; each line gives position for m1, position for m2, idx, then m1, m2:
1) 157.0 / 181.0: 0.84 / 3.241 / 3.862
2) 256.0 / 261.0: 1.38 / 2.577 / 1.862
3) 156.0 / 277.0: 0.99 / 3.449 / 3.501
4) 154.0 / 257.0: 1.47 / 3.522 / 2.402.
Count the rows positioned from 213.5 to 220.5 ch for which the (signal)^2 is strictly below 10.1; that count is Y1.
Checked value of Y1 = 0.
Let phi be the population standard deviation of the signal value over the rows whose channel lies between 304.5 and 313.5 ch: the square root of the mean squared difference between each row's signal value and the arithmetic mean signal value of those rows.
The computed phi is 0.11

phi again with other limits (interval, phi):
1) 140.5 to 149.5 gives 0.12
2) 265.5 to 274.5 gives 0.39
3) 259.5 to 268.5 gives 0.23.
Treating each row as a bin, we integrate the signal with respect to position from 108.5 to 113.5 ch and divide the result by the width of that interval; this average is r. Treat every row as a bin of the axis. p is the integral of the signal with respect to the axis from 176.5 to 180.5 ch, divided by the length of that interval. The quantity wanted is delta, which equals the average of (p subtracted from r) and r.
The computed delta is 1.34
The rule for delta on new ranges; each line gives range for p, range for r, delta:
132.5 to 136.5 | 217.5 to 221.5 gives 1.93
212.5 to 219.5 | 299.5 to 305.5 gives 0.09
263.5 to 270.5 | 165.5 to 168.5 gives 2.22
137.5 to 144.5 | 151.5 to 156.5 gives 1.67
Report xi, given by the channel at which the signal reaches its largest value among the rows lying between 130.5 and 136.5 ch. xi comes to 131.0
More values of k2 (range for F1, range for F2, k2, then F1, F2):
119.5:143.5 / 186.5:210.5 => 1.0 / 0.131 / 0.129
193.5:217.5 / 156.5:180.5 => 1.0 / 0.136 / 0.137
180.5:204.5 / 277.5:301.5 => 3.7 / 0.125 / 0.459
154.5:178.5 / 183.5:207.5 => 1.1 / 0.120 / 0.133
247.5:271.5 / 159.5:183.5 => 0.3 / 0.527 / 0.144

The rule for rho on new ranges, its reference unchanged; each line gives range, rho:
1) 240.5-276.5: 261.0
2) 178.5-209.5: 201.0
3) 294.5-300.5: 300.0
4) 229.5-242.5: 233.0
